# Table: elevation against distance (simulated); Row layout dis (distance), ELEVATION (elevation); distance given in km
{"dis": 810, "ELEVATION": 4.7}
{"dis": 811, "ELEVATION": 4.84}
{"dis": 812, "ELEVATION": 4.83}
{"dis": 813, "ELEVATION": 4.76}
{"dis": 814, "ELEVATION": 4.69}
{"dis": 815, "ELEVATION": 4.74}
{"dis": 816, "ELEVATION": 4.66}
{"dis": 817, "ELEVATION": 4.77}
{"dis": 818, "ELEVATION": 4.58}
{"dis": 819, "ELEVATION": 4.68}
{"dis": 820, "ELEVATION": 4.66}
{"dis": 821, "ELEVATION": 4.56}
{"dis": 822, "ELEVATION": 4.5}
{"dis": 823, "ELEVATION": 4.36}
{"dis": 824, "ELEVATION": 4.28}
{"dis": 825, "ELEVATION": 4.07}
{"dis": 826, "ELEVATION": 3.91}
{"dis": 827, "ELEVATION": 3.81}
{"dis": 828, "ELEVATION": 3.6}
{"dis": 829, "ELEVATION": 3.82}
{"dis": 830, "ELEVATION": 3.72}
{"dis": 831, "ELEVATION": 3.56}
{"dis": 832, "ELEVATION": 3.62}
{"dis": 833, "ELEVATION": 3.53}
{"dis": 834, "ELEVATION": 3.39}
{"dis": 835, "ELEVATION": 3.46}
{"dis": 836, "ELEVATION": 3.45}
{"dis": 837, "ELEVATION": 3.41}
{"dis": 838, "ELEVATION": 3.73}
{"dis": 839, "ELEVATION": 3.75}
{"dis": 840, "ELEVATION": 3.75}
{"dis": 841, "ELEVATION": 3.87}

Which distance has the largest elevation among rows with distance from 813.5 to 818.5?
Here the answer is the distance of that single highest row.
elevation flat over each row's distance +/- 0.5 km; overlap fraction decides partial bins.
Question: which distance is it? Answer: 817 km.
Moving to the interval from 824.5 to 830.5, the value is 825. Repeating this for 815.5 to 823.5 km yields 817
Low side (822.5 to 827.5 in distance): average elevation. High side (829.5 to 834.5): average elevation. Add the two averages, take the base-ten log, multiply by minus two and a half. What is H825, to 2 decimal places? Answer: -2.21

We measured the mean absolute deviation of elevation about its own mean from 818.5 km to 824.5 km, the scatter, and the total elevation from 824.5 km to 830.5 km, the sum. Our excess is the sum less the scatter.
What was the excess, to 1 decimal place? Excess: 22.8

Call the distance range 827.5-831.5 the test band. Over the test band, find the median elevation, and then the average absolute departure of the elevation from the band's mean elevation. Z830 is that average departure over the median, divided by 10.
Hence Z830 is 0.0026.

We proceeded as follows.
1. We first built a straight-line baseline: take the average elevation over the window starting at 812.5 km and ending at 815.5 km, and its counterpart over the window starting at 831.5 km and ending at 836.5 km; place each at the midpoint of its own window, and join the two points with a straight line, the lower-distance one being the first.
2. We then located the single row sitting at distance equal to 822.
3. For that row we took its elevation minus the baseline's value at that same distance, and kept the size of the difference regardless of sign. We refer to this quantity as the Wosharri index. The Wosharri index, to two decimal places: 0.27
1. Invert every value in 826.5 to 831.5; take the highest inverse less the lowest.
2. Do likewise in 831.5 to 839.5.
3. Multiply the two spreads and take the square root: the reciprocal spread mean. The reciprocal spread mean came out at 0.0233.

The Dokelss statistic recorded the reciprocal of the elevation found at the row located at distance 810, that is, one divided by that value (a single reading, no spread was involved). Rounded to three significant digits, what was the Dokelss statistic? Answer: 0.213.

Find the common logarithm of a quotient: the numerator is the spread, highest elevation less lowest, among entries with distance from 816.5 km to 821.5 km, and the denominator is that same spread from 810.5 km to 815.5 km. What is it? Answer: 0.15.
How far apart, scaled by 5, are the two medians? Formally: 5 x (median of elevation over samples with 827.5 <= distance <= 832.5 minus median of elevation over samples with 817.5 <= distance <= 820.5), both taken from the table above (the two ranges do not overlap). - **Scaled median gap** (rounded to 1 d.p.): -5.2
